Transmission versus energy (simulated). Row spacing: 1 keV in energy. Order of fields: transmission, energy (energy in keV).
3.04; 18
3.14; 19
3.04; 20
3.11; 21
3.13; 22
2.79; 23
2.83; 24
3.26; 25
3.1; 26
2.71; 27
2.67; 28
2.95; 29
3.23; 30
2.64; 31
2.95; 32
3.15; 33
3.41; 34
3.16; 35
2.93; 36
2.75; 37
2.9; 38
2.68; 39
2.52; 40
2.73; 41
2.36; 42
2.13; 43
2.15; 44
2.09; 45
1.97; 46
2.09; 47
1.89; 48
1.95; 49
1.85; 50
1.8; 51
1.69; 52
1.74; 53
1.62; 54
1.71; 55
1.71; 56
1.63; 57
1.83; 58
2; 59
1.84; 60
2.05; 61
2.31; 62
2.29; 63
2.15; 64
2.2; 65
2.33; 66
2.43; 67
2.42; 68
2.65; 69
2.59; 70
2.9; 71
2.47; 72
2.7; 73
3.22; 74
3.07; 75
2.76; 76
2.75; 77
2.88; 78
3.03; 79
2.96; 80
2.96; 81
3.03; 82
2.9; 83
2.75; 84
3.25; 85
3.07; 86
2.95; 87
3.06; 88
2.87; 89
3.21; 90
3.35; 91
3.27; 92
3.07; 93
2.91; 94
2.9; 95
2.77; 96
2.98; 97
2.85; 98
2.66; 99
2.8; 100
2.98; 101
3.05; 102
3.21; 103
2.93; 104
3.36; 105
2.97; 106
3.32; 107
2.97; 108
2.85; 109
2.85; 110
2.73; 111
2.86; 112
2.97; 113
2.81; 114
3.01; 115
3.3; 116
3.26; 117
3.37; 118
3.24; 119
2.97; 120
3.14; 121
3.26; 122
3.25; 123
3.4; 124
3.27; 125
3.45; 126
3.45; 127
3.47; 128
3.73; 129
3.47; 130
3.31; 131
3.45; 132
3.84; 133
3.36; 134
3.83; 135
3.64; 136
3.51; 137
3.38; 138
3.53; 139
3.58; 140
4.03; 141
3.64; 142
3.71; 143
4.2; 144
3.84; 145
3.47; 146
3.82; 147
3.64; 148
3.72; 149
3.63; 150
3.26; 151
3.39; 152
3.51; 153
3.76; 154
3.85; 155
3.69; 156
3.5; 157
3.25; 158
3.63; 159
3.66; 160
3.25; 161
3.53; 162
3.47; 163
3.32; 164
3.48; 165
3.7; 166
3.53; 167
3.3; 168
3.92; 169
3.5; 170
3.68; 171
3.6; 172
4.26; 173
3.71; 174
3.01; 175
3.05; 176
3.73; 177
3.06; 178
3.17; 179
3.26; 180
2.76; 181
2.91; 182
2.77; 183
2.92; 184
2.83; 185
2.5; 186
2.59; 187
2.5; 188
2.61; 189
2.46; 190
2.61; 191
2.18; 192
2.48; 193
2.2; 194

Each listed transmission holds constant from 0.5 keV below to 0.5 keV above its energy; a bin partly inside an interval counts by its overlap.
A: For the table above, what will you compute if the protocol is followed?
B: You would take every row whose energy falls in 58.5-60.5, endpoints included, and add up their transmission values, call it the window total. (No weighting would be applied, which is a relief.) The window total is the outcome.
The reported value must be 3.8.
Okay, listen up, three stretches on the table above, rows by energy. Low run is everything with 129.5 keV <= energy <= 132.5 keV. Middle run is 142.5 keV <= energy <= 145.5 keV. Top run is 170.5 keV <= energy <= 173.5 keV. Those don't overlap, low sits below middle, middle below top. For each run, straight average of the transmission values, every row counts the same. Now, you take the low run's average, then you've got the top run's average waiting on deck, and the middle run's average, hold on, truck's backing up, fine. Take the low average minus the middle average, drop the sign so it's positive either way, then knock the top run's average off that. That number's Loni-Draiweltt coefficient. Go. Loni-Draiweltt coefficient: -3.3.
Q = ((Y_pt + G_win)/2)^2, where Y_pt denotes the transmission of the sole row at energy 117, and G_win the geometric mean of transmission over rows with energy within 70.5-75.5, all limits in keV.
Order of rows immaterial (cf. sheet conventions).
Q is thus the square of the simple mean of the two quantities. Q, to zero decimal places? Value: 9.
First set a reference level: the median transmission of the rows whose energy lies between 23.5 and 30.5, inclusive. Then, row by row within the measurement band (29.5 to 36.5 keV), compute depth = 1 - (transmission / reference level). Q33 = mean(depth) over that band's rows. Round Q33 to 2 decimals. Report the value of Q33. -0.04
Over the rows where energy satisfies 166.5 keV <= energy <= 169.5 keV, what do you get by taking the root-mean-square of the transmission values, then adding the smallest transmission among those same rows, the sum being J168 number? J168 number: 6.89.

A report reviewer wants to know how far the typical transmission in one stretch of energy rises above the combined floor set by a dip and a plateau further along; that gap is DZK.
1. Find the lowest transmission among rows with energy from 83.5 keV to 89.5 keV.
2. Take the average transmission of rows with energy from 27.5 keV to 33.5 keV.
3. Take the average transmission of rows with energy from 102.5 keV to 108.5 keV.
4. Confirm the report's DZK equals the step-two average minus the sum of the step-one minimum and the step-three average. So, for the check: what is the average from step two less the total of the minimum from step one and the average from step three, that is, -2.9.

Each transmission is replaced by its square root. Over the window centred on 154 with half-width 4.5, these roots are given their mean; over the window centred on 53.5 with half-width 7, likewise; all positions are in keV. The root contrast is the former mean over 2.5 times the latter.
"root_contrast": 0.56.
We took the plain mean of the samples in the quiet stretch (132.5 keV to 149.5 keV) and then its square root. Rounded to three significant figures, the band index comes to 1.92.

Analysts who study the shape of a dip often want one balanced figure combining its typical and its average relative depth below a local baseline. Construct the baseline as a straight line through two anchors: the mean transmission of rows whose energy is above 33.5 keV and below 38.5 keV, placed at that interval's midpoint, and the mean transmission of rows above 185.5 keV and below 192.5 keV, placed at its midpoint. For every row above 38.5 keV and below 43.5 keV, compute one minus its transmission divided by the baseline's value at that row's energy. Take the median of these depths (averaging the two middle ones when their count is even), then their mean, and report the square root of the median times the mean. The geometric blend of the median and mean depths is 0.17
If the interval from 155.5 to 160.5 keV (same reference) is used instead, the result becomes 0.38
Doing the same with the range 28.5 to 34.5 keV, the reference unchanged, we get 0.00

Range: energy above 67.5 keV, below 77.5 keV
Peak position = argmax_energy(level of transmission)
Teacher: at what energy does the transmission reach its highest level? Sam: 74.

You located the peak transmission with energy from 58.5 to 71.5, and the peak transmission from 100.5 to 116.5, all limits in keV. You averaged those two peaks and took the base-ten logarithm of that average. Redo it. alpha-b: 0.50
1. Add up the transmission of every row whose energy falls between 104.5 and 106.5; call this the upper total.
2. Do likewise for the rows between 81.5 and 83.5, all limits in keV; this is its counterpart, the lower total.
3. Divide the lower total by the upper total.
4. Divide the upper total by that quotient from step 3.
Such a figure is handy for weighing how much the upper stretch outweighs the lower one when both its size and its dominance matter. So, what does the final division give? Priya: 6.8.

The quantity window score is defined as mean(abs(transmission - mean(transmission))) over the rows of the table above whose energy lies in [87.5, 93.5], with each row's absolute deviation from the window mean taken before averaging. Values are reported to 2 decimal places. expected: 0.14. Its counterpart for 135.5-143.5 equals 0.13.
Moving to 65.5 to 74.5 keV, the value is 0.21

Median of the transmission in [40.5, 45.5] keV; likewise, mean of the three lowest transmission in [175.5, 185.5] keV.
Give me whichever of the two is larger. 2.8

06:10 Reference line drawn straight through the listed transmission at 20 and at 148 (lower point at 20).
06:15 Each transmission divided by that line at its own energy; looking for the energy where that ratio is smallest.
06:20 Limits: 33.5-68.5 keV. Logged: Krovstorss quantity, 54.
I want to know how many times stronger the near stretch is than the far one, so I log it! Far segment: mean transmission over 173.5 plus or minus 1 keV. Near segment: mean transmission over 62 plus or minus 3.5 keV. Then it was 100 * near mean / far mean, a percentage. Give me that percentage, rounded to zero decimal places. 53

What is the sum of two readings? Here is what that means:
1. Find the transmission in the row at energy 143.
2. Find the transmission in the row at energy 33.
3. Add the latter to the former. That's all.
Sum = 6.9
